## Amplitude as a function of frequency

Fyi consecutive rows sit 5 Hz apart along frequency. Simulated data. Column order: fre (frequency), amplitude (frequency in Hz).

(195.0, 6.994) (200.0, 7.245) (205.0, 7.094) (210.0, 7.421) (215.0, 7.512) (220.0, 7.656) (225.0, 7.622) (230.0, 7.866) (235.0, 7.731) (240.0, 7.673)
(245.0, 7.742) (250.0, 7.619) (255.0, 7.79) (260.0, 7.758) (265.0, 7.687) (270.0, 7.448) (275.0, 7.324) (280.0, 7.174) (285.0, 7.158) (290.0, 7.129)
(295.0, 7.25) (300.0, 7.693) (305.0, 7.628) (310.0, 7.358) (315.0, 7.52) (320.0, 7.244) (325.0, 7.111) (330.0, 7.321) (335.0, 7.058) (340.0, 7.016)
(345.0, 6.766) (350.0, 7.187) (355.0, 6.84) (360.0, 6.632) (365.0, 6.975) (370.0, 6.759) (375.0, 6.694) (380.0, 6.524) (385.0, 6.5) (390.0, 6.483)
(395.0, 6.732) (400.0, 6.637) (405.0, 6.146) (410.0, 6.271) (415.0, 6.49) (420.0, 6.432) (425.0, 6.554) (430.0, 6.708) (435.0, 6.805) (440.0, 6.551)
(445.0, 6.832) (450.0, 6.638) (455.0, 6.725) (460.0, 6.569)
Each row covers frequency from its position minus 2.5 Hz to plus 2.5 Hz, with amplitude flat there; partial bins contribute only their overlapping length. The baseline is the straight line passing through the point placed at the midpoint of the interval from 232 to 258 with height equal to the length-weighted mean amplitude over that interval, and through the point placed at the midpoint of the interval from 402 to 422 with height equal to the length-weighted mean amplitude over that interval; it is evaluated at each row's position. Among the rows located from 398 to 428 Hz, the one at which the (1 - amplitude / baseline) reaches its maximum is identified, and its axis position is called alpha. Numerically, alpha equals 405.0 Hz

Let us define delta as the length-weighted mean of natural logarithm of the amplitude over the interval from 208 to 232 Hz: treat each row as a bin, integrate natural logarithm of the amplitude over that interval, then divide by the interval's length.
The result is 2.03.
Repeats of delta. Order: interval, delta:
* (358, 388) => 1.90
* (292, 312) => 2.01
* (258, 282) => 2.01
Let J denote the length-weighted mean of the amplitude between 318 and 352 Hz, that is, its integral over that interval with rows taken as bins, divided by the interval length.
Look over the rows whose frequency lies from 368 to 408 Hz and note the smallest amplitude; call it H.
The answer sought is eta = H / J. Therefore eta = 0.87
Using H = 6.146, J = 7.1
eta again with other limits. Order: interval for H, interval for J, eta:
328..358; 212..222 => 0.89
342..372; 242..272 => 0.86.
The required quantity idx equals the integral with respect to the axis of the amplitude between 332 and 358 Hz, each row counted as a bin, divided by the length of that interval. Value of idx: 7.0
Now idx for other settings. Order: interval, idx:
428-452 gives 6.7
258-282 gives 7.5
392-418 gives 6.5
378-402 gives 6.6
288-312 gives 7.4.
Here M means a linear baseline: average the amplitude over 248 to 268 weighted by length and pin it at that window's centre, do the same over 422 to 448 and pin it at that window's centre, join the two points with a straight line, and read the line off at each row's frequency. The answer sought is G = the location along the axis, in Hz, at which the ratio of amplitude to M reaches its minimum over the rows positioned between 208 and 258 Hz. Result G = 210.0 Hz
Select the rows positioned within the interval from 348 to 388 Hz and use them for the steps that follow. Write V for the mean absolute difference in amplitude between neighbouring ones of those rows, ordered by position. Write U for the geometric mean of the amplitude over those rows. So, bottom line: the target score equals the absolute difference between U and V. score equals 6.56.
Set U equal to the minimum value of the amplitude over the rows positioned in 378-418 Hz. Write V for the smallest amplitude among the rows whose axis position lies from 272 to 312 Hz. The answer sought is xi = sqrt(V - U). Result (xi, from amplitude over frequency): 0.99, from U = 6.146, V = 7.129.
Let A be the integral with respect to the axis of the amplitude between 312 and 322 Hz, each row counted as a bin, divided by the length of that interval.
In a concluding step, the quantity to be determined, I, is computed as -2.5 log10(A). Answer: -2.17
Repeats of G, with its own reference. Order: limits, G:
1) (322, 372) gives 360.0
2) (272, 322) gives 280.0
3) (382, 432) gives 405.0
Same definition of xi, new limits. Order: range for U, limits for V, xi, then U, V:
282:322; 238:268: 0.70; 7.129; 7.619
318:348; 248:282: 0.64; 6.766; 7.174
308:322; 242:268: 0.61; 7.244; 7.619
